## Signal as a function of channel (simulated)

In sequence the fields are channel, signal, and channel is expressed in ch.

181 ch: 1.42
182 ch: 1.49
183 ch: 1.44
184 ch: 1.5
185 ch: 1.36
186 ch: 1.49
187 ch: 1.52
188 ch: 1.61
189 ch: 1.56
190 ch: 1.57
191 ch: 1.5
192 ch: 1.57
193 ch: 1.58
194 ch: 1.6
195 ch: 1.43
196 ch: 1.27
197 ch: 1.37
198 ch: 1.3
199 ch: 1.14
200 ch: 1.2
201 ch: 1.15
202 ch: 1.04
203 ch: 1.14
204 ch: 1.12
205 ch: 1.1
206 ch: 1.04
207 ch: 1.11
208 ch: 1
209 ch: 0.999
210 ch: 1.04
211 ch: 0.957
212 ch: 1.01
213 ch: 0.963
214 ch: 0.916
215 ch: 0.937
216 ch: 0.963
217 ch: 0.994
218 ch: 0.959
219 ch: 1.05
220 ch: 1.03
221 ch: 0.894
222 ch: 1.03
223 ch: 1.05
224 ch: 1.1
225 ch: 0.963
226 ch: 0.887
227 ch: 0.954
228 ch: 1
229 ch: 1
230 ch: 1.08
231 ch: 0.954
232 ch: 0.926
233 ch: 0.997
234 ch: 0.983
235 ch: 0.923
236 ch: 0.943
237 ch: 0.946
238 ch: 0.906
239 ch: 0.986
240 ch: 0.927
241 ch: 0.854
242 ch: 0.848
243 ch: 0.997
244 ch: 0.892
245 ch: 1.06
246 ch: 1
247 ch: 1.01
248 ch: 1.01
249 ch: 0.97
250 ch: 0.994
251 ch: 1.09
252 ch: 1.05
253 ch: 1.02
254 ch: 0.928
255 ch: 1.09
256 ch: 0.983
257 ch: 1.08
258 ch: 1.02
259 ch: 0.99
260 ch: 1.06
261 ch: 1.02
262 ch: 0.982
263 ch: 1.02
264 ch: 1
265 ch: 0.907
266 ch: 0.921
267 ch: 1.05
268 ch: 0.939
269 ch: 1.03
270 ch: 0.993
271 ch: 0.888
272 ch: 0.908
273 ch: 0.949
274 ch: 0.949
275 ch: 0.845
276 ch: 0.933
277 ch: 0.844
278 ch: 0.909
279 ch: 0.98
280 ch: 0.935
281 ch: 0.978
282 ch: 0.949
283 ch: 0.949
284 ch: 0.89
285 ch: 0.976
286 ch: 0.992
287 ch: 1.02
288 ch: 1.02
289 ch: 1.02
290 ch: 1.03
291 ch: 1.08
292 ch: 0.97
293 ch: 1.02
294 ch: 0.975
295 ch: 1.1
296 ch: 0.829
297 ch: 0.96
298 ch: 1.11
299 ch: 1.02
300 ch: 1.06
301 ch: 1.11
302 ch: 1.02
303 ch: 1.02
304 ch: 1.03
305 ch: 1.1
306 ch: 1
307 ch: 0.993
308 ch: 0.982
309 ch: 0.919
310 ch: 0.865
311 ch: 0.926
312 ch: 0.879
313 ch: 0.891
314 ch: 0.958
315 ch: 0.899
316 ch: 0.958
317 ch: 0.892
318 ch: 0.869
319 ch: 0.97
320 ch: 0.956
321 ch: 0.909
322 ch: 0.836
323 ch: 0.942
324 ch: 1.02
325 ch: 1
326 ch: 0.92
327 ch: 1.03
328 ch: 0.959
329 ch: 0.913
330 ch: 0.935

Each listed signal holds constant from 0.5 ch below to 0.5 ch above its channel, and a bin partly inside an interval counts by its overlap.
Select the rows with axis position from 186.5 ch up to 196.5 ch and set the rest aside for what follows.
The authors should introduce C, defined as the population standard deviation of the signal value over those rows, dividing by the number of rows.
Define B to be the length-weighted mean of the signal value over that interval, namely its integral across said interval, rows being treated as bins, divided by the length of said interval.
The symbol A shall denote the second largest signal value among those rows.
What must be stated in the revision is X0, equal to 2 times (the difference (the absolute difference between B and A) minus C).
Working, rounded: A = 1.6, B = 1.52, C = 0.10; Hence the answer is -0.04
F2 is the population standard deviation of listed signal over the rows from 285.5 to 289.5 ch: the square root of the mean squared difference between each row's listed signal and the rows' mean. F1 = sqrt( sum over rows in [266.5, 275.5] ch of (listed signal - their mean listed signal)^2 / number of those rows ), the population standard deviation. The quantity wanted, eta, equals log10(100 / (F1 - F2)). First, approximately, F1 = 0.062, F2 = 0.01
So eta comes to 3.3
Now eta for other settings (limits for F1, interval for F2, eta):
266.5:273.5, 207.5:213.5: 3.5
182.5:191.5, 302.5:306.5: 3.5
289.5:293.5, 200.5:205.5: 6.2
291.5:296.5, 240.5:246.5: 4.1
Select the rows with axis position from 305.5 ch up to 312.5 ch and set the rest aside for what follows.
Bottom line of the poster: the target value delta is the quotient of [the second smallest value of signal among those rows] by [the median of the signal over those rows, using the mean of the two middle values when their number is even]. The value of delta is 0.949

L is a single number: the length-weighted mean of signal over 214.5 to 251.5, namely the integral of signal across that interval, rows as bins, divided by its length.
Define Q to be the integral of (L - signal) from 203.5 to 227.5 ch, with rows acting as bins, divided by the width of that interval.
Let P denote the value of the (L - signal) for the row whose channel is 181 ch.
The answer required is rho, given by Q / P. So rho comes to 0.1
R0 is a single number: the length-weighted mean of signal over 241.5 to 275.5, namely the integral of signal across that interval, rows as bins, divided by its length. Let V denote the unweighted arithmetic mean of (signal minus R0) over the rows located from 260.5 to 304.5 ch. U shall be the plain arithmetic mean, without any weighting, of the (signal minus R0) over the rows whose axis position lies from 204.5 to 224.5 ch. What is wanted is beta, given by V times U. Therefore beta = -0.0001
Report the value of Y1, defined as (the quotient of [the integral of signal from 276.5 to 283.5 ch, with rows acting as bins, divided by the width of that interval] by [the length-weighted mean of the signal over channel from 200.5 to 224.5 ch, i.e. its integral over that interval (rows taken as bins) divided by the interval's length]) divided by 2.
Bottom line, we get 0.46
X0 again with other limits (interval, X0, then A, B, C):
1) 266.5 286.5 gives 0.07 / 1.03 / 0.94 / 0.05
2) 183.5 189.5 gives -0.05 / 1.56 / 1.51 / 0.08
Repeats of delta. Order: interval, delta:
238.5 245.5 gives 0.921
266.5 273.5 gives 0.957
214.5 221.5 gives 0.973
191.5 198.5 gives 0.909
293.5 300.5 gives 0.941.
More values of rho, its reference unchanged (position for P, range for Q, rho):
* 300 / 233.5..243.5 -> -0.5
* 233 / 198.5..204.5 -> 7.4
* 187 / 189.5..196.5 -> 1.0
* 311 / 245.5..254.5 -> -0.6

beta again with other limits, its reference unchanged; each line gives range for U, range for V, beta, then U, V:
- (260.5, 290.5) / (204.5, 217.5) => -0.0004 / -0.02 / 0.02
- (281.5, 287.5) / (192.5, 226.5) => -0.0025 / -0.02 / 0.11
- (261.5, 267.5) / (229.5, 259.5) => 0.0000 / -0.01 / 0.00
